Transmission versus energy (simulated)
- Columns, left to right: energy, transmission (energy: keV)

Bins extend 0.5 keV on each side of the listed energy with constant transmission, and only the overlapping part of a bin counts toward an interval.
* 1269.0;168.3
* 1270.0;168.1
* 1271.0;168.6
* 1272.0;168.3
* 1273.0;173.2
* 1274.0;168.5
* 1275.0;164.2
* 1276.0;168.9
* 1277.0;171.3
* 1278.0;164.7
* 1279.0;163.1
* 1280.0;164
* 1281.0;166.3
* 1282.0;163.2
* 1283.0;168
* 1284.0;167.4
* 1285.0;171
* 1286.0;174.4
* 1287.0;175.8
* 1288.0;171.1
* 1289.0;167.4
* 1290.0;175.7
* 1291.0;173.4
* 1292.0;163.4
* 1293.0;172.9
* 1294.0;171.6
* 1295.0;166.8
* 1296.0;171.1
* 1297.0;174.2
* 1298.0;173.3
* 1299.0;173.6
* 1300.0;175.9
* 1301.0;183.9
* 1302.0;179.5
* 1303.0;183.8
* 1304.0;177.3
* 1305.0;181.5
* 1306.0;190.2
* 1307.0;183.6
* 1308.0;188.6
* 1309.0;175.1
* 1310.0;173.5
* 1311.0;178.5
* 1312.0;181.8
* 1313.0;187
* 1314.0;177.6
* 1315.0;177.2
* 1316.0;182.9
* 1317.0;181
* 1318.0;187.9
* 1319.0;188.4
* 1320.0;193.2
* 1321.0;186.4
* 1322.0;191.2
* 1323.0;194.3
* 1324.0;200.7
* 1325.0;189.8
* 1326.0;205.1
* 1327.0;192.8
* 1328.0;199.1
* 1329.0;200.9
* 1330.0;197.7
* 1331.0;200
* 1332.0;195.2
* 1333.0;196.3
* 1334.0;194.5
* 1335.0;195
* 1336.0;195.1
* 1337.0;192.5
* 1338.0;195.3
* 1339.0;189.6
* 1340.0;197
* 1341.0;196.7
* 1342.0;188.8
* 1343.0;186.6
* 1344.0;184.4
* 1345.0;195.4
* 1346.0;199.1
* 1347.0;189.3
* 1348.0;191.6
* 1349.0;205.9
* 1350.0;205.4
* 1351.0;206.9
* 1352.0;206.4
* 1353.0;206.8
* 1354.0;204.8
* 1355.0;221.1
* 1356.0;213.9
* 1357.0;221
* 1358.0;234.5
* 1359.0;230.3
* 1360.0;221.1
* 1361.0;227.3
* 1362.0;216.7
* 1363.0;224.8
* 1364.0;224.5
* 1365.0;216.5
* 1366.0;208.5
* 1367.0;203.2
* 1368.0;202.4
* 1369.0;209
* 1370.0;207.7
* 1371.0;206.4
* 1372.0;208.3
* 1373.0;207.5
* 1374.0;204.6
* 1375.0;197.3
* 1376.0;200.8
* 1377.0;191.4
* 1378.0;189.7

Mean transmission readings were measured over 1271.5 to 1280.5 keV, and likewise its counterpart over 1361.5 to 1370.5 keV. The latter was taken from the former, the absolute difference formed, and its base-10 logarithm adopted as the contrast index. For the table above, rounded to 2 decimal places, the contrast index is 1.66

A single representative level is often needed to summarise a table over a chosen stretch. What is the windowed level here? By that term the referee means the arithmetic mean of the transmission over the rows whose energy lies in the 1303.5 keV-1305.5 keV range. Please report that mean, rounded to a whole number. 179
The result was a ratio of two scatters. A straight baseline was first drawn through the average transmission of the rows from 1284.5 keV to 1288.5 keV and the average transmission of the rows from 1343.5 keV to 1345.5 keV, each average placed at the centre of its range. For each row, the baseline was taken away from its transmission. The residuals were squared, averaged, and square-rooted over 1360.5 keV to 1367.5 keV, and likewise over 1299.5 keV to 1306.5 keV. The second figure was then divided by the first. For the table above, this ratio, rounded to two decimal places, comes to 0.24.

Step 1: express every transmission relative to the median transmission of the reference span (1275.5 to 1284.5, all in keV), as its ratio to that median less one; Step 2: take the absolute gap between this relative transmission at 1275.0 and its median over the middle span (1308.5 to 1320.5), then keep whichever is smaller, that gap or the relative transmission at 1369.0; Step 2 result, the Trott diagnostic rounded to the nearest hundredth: 0.10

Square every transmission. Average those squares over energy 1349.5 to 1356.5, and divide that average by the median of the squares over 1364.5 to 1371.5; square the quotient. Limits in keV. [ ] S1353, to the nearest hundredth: 1.03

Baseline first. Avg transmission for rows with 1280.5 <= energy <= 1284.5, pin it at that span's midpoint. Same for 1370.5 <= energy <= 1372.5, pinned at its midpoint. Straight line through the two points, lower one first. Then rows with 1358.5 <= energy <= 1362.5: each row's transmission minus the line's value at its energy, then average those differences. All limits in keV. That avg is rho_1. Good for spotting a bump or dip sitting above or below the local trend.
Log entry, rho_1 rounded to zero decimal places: 22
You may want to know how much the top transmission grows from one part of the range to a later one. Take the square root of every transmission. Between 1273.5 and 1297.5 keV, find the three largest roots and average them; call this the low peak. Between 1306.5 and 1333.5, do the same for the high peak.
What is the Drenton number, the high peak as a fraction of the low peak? 1.07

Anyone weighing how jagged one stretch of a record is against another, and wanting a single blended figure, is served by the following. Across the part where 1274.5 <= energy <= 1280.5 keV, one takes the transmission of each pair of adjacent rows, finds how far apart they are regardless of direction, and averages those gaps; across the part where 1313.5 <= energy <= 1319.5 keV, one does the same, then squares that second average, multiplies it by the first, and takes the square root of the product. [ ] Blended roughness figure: 5.5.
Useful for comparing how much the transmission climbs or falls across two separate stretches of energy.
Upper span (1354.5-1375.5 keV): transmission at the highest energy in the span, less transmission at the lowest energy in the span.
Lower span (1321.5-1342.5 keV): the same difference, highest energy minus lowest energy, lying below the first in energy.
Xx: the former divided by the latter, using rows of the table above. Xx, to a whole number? 10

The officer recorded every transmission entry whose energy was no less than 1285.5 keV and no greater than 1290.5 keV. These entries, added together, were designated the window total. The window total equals 864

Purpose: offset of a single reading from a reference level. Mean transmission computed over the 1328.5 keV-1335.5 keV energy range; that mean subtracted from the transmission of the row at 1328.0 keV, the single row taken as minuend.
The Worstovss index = 2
